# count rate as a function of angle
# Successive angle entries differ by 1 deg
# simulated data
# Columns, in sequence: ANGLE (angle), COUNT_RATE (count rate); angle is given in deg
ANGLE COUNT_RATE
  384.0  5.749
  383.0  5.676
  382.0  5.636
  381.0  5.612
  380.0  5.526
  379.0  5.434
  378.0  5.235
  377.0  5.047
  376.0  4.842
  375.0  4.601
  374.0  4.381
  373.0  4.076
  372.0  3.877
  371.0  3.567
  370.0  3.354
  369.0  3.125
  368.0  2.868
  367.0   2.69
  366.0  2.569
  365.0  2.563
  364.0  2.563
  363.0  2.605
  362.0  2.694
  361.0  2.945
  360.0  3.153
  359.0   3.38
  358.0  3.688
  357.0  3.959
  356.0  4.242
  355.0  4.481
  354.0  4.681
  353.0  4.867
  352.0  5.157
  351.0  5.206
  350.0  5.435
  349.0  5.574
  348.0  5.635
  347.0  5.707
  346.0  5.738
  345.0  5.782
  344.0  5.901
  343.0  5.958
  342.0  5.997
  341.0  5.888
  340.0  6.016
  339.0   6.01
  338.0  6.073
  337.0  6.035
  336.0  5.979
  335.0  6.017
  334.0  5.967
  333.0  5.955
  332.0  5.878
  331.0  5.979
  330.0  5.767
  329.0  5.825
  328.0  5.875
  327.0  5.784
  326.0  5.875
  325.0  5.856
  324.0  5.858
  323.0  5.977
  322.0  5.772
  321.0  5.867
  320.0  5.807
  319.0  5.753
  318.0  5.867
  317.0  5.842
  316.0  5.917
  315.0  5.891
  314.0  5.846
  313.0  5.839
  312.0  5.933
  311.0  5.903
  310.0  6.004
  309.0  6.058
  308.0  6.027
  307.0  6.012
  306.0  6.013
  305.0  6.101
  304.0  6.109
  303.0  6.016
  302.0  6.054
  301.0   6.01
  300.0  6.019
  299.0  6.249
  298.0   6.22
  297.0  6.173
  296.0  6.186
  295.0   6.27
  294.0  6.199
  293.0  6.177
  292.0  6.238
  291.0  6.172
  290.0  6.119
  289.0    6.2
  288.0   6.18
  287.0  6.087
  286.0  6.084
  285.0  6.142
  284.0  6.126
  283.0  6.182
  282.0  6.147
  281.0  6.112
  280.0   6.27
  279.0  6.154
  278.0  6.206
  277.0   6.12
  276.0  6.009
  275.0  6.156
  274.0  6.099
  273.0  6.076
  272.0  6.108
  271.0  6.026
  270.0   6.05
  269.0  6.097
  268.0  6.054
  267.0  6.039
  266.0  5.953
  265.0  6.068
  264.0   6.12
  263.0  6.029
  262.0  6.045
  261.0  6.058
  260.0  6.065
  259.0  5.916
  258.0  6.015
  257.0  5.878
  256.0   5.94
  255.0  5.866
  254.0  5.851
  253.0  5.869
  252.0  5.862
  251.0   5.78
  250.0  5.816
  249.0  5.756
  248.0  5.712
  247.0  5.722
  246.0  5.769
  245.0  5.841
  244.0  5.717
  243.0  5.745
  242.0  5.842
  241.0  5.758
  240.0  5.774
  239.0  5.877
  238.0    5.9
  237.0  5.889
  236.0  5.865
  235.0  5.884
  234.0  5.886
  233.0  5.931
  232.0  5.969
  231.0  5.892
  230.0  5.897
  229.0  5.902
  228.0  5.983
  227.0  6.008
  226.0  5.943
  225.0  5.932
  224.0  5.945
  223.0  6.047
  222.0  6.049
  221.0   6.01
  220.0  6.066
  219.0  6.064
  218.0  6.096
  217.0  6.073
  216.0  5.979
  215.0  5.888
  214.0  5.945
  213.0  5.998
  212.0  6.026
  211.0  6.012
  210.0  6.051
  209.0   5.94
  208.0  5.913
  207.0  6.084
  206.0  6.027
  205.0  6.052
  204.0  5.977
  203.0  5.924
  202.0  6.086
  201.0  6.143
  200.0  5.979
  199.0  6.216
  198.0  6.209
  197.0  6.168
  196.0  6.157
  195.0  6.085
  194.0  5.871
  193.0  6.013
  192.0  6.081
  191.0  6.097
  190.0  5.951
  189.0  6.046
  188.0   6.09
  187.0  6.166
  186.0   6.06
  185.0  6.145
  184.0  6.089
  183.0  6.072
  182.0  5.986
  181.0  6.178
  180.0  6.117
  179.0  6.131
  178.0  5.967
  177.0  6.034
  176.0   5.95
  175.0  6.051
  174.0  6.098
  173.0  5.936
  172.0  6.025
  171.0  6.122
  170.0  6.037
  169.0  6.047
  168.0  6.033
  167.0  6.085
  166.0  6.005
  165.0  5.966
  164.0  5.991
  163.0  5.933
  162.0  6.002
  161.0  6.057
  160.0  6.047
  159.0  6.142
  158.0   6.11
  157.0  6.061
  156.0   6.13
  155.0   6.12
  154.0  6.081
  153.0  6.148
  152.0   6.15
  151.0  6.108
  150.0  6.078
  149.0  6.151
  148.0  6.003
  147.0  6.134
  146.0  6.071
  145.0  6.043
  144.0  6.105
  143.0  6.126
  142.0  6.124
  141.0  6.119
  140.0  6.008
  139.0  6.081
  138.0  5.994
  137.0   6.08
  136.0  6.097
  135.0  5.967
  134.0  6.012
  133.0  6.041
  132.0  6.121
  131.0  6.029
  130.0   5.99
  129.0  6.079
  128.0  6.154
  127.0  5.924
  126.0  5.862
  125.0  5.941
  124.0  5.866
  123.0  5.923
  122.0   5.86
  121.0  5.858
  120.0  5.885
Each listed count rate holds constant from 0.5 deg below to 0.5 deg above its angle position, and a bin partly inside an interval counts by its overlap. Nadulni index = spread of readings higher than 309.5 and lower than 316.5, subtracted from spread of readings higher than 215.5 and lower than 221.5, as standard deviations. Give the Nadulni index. -0.01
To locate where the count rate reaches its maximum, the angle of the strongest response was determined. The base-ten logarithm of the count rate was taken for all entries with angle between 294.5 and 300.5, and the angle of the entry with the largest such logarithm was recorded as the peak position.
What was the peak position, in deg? 295.0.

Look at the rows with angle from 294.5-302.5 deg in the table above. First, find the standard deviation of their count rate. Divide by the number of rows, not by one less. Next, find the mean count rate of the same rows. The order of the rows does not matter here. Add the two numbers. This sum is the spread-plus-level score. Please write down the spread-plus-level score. 6.25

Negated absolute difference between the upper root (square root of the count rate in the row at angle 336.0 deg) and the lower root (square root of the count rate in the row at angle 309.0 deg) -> -0.016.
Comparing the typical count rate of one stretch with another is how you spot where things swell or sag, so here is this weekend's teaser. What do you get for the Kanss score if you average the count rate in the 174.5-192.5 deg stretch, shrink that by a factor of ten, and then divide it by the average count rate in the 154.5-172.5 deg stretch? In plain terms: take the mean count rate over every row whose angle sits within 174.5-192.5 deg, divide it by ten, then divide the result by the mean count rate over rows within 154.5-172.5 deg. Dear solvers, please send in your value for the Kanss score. 0.1003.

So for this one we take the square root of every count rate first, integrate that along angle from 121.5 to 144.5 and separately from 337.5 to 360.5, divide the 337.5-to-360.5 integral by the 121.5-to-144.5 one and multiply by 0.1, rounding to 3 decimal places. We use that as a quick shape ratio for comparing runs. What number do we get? 0.092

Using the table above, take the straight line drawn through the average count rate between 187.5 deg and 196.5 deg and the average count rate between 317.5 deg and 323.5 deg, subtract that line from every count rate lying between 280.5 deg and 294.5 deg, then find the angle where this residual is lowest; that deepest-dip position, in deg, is 286.0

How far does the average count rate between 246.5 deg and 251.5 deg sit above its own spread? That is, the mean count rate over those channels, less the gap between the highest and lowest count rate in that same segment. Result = 5.7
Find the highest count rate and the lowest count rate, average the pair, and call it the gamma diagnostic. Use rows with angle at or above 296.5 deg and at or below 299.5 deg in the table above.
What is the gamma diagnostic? 6.21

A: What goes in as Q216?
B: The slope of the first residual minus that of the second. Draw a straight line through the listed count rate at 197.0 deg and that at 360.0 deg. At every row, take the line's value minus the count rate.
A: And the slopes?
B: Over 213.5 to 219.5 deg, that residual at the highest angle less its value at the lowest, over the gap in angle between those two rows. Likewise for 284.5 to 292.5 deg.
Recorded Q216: -0.010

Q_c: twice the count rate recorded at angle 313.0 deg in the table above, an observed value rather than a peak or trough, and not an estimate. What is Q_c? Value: 11.7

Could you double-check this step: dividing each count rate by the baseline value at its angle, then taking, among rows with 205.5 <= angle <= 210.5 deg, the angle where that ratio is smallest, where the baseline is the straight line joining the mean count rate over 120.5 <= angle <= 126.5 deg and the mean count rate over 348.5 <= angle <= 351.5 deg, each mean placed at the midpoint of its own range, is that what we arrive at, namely 208.0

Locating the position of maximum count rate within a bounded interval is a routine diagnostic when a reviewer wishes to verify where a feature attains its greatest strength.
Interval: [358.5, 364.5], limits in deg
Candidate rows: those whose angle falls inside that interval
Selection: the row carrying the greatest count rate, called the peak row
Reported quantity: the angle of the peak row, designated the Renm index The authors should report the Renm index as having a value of 359.0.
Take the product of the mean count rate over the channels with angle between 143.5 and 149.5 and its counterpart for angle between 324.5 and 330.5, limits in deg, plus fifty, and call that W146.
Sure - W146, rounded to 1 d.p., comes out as 85.5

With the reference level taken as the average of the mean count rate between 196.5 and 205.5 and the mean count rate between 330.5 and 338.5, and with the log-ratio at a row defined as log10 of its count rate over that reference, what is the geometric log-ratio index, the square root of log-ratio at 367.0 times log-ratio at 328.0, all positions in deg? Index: 0.064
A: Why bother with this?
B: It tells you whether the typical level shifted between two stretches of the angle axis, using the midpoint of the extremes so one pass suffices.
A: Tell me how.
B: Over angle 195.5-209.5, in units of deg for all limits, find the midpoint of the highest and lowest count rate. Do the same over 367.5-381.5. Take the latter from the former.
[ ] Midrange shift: 1.82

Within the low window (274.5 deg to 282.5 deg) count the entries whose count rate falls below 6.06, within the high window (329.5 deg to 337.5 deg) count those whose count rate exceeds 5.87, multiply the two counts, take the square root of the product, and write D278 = 2.6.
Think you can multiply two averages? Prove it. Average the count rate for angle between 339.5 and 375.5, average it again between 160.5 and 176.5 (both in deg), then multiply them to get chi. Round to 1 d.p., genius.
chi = 25.9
